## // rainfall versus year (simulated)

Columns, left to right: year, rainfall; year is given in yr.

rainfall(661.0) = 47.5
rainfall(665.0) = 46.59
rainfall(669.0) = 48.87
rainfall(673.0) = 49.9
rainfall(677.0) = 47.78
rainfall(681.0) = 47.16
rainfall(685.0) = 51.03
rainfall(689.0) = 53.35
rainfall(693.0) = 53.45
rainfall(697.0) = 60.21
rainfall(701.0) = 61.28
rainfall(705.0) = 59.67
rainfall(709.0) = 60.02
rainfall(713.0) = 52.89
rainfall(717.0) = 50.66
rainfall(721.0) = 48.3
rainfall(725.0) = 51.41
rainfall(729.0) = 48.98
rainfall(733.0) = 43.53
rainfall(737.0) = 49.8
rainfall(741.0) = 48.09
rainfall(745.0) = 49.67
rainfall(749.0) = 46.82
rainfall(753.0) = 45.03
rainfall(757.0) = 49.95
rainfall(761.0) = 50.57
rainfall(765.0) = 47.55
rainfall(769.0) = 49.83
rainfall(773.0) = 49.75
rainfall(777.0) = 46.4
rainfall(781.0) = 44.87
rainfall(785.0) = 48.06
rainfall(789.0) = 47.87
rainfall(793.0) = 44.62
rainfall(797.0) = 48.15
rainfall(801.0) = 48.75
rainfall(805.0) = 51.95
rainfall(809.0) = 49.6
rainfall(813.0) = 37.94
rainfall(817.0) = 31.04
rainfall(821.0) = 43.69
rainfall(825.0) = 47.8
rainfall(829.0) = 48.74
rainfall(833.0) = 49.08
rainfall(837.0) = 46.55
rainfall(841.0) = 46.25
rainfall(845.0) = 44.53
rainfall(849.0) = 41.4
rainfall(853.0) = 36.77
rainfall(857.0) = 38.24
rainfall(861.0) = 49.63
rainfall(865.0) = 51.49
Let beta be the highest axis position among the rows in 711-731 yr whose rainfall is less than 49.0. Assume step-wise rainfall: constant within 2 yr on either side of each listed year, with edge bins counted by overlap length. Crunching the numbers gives 729.0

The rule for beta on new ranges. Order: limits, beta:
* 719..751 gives 749.0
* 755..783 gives 781.0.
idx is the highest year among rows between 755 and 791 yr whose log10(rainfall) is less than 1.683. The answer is 789.0 yr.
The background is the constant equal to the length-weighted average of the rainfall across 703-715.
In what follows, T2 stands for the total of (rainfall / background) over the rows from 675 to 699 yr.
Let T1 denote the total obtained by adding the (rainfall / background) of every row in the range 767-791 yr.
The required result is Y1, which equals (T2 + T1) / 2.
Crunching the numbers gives 5.21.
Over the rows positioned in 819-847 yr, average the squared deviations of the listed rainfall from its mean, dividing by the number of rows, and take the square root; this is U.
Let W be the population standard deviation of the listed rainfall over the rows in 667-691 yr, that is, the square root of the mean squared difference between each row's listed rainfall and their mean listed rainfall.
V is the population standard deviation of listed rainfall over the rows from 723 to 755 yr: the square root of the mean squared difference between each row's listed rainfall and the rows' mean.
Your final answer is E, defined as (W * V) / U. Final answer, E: 3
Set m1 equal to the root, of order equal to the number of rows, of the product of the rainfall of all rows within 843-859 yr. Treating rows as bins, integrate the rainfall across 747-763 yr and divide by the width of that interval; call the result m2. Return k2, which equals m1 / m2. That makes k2 0.83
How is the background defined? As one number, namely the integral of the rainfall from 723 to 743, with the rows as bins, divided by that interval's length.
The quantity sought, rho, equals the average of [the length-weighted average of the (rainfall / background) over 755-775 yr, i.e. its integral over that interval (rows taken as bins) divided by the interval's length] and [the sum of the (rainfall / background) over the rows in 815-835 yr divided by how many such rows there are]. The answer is 0.97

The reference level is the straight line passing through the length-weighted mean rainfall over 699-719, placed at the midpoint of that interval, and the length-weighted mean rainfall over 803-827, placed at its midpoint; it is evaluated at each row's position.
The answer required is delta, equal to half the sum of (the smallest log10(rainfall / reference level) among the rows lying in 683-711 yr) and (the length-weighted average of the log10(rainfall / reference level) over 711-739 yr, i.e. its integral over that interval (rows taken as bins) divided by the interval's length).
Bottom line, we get -0.058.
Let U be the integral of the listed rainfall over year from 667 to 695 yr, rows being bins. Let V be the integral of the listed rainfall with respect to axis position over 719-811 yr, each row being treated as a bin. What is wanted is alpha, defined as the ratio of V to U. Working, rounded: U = 1406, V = 4438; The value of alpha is 3.2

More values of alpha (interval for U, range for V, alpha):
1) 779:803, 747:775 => 1.2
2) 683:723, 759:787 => 0.6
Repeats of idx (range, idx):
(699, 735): 733.0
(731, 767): 765.0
